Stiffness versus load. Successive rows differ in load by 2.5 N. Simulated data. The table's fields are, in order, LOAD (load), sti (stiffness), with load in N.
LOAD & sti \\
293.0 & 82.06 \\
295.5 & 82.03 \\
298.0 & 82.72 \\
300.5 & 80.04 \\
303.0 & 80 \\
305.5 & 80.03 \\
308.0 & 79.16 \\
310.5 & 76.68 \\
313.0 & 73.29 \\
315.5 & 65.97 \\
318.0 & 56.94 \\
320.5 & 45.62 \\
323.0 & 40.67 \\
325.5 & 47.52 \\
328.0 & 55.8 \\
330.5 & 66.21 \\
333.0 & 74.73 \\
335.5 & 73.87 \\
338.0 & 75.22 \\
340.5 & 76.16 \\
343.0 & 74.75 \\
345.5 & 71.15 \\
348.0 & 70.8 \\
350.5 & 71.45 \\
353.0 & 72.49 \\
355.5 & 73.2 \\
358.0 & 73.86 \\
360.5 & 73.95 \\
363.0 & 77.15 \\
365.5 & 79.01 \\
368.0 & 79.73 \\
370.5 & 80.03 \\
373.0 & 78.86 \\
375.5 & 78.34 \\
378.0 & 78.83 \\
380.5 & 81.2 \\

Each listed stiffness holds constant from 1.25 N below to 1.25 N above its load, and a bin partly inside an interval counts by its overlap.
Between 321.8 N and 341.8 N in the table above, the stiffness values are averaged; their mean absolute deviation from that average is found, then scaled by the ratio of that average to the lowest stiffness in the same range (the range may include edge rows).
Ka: 18.6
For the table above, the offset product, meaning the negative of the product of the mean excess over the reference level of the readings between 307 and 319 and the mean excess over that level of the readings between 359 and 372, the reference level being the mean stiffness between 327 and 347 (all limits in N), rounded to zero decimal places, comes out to 4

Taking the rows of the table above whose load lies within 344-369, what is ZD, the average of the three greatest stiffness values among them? 78.6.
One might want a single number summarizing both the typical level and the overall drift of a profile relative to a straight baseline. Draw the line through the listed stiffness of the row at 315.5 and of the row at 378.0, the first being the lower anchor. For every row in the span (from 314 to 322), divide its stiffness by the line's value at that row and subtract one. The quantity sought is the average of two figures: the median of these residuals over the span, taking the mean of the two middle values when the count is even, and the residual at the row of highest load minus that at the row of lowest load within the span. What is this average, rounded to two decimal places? -0.23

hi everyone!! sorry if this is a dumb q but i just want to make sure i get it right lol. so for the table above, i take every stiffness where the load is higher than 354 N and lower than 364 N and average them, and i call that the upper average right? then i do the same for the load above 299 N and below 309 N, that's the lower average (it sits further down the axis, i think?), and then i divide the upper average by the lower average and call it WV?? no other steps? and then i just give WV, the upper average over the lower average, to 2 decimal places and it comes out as 0.93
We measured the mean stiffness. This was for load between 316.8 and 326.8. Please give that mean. 48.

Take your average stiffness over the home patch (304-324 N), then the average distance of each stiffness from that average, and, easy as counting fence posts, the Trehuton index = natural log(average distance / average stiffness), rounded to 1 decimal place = -1.6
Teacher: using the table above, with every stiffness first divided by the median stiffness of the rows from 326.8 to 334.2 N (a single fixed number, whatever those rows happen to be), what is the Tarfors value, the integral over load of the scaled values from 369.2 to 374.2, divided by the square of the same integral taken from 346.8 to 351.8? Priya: 0.208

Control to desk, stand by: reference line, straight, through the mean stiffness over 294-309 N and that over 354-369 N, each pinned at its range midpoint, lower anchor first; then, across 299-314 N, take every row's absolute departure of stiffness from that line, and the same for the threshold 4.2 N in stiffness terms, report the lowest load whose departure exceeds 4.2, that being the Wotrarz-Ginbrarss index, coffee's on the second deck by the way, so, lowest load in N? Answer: 313.0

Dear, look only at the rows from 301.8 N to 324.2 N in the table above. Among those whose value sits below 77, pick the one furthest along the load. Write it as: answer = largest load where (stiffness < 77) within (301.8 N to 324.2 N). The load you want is 323.0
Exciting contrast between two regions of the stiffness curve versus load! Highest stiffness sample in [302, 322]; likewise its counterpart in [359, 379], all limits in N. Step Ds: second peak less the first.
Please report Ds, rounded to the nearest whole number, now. 0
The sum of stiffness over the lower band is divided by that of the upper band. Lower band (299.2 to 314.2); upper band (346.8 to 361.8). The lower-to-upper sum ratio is 1.1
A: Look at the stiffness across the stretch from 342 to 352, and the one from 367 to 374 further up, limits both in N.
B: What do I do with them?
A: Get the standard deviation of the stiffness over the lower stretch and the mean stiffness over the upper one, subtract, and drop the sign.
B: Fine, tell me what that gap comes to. 78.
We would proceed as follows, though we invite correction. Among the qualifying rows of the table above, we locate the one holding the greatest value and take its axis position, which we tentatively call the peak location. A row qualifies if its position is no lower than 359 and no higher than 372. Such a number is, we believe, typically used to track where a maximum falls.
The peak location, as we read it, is 370.5 N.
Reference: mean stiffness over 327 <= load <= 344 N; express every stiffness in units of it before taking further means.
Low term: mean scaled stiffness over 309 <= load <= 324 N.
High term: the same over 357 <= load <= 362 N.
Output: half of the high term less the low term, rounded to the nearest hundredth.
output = 0.10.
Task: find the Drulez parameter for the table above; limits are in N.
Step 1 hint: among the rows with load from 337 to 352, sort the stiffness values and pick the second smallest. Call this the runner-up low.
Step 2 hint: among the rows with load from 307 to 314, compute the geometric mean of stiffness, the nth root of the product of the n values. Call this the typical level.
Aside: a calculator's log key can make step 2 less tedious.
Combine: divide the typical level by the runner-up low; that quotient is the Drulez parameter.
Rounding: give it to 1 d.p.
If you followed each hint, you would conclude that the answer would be 1.1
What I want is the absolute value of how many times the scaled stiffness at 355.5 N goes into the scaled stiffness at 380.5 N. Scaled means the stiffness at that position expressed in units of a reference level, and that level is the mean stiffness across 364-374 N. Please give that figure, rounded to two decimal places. 1.11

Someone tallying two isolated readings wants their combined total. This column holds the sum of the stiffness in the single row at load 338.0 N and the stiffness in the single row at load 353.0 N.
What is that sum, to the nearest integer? 148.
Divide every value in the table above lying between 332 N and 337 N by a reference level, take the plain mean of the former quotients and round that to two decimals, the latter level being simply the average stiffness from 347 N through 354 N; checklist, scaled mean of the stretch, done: 1.04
